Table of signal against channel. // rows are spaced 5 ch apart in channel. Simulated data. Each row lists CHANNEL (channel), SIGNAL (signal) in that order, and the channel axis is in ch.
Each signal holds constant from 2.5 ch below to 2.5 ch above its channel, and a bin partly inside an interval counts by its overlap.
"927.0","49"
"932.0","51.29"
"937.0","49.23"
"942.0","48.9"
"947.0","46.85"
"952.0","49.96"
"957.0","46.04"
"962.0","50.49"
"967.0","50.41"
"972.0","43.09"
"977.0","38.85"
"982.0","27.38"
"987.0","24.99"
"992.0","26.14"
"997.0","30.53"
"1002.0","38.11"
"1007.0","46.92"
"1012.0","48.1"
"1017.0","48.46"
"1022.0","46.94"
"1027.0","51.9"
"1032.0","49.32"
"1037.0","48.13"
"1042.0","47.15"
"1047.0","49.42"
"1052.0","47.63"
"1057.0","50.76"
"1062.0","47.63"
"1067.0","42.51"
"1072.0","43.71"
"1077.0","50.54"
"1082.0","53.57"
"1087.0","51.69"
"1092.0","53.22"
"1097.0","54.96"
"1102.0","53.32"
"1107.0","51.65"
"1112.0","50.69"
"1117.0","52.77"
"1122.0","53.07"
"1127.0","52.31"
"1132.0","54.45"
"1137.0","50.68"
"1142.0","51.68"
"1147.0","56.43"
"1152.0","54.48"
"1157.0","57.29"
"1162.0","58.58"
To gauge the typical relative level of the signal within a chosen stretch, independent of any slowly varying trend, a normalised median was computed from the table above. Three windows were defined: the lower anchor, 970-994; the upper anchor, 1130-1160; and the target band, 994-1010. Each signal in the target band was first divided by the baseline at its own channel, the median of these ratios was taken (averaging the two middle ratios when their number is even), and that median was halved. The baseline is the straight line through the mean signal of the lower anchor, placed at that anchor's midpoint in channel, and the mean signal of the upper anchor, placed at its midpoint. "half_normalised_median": 0.55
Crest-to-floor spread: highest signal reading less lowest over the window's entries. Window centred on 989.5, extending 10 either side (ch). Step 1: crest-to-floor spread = 5.5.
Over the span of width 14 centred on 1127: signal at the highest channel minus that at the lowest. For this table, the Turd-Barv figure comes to 1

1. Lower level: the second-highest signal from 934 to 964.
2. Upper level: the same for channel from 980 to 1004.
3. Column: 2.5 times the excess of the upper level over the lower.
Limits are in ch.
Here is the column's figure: -48.6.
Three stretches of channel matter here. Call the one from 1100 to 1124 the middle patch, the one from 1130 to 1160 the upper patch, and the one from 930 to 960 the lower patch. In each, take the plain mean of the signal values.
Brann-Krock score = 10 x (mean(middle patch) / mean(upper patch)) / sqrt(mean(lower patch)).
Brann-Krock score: 1.38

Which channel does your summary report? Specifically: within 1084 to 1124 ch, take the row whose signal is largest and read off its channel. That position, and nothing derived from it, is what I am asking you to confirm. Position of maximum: 1097.0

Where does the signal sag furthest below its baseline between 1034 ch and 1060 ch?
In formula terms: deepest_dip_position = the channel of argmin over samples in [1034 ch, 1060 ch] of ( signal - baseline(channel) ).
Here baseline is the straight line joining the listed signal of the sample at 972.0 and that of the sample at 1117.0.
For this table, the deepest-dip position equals 1052.0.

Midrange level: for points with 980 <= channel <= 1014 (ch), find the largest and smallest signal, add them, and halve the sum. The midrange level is 36.5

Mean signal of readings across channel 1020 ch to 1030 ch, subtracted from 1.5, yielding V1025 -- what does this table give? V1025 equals -48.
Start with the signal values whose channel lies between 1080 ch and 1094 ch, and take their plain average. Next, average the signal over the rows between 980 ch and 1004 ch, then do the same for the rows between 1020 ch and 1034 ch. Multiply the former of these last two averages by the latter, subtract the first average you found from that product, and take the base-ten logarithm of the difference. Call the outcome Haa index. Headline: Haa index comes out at 3.15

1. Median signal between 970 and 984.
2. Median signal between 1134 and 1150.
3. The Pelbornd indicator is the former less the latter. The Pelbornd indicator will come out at -13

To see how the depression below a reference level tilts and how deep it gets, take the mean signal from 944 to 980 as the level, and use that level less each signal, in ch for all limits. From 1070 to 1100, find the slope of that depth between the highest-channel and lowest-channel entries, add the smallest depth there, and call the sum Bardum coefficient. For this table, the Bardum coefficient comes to -9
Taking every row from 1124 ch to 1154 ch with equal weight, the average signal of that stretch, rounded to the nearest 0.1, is 53.3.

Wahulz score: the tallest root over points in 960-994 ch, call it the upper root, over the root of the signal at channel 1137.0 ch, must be 1.00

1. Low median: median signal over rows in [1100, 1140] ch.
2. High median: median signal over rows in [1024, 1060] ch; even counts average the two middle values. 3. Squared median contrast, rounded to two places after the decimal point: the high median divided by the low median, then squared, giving 0.88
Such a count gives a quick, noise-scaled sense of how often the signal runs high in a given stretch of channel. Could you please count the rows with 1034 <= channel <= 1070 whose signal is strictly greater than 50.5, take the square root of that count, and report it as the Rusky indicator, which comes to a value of 1.0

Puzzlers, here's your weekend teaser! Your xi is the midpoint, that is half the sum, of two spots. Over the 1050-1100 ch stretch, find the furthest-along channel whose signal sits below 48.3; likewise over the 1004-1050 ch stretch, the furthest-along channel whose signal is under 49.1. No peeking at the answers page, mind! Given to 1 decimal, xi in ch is 1057.0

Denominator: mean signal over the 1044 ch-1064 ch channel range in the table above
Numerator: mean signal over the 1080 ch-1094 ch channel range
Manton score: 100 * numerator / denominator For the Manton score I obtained 108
